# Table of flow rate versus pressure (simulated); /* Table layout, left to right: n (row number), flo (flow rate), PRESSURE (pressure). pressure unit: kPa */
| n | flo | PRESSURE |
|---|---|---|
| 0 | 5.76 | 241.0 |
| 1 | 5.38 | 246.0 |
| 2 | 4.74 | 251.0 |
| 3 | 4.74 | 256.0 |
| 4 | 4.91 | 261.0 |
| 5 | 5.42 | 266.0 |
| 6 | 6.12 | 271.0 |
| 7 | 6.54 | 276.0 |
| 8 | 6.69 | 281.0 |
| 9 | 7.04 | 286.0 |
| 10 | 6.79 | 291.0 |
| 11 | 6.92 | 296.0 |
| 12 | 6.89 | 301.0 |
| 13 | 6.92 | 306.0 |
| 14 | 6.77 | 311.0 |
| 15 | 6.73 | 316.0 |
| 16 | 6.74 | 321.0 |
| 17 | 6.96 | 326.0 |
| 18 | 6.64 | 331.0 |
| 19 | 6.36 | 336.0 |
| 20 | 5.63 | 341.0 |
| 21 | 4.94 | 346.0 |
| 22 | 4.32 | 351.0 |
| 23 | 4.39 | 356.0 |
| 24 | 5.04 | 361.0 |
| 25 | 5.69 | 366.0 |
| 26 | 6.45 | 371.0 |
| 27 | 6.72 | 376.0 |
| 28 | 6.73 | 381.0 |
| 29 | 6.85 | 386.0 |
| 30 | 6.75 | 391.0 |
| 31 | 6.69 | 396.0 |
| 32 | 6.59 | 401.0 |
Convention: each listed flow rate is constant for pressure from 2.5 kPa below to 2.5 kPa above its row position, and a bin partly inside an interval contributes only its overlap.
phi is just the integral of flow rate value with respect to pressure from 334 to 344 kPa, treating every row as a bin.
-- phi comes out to 59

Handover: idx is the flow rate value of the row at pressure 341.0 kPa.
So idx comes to 5.63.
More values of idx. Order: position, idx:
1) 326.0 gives 6.96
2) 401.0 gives 6.59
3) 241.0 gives 5.76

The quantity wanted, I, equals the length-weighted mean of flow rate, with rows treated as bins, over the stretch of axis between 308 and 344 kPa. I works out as 6.5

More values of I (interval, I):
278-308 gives 6.9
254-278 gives 5.5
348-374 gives 5.2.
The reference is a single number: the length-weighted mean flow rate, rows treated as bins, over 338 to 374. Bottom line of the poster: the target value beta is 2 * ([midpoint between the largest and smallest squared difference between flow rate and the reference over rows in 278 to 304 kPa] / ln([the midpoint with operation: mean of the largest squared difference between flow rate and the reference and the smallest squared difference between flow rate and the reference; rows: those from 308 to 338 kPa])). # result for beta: 7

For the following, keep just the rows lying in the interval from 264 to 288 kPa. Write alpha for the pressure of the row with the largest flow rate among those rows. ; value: 286.0 kPa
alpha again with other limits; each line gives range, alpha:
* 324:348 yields 326.0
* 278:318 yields 286.0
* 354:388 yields 386.0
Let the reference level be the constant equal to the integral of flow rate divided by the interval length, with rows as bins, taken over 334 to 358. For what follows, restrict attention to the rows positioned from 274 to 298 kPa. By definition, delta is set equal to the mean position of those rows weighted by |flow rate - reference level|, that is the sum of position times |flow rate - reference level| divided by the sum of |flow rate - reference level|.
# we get 286.5 kPa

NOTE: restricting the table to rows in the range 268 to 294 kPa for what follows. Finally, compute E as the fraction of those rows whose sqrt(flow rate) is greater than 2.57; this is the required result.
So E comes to 0.6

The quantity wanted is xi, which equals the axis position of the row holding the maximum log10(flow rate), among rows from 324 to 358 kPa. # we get 326.0 kPa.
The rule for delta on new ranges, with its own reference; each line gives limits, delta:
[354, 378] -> 369.5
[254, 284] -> 273.8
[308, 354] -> 326.2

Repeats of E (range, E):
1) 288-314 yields 1.0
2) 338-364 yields 0.0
